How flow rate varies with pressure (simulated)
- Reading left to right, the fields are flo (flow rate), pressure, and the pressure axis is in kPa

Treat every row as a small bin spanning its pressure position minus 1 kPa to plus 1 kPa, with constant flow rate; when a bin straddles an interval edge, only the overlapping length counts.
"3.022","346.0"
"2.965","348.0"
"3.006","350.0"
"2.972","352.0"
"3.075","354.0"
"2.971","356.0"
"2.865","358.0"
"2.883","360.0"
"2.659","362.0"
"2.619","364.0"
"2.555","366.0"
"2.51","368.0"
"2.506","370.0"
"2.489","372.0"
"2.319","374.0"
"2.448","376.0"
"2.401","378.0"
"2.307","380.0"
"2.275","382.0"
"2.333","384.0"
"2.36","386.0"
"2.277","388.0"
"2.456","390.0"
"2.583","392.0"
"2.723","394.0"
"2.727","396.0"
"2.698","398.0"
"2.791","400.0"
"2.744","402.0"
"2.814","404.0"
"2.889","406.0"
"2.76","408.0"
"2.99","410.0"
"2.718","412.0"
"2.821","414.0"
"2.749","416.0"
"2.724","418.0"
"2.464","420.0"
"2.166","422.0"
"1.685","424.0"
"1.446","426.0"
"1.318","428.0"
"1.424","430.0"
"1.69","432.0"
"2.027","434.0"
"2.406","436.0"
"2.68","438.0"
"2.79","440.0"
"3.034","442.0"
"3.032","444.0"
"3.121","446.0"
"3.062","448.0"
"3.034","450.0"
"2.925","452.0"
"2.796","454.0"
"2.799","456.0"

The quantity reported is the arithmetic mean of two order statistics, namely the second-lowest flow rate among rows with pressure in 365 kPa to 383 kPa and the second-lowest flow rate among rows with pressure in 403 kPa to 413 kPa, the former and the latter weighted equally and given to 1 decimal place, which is 2.5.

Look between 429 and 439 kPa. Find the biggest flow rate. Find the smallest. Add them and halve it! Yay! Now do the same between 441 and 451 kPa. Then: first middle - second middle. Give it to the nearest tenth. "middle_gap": -1.0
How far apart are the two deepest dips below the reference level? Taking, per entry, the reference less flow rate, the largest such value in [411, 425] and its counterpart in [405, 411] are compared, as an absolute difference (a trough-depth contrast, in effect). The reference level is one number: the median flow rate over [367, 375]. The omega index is 1.1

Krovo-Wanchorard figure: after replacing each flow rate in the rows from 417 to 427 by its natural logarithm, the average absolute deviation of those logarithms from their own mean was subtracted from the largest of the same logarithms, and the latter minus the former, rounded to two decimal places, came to 0.79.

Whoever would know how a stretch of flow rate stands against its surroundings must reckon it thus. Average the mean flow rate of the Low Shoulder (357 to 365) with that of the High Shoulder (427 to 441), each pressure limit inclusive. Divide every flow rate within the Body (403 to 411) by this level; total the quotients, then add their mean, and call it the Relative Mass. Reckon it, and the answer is 6.0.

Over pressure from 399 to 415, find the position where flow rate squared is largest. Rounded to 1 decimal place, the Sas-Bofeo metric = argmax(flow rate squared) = 410.0 kPa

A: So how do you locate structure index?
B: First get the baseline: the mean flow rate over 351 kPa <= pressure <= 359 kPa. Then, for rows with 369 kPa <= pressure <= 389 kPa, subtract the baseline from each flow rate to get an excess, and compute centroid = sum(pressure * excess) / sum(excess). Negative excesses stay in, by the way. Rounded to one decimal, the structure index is 379.6 kPa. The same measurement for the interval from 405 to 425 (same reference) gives 419.7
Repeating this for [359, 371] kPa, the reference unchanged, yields 366.1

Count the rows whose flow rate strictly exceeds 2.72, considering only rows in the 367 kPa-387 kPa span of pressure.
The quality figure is 0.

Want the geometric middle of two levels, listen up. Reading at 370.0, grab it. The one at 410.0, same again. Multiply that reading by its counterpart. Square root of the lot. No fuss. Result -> 2.74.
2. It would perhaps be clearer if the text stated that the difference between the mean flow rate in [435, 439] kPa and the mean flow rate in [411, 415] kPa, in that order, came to -0.23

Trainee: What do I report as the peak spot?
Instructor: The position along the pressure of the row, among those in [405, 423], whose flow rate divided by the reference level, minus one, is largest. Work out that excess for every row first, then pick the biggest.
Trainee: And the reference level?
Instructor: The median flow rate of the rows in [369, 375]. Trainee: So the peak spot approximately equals 410.0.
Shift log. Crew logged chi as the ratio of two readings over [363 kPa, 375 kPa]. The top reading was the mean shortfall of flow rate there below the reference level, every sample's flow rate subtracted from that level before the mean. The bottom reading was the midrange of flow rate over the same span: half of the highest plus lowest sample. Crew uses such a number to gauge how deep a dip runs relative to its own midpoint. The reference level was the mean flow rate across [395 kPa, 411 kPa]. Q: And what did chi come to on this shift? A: 0.12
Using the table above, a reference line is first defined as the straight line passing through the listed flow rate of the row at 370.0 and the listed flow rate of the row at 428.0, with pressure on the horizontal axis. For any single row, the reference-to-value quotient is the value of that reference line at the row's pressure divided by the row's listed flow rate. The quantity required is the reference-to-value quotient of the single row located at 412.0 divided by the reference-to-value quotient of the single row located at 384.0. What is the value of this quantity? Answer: 0.64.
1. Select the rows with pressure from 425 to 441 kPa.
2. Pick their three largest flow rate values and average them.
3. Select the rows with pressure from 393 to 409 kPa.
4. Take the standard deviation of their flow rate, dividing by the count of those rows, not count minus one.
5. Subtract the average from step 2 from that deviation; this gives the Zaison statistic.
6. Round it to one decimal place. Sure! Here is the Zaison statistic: -2.6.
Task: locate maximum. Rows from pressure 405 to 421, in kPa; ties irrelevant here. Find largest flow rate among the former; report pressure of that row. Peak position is 410.0 kPa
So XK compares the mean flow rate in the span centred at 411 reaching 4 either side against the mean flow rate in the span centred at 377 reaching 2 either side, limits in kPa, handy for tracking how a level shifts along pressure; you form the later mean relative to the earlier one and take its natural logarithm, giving 0.2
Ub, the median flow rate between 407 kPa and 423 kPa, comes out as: 2.74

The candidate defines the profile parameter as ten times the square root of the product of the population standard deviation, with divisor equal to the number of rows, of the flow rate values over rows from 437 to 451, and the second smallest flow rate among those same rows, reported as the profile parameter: 6.5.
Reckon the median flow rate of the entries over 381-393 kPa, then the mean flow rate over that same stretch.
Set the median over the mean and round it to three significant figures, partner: 0.986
